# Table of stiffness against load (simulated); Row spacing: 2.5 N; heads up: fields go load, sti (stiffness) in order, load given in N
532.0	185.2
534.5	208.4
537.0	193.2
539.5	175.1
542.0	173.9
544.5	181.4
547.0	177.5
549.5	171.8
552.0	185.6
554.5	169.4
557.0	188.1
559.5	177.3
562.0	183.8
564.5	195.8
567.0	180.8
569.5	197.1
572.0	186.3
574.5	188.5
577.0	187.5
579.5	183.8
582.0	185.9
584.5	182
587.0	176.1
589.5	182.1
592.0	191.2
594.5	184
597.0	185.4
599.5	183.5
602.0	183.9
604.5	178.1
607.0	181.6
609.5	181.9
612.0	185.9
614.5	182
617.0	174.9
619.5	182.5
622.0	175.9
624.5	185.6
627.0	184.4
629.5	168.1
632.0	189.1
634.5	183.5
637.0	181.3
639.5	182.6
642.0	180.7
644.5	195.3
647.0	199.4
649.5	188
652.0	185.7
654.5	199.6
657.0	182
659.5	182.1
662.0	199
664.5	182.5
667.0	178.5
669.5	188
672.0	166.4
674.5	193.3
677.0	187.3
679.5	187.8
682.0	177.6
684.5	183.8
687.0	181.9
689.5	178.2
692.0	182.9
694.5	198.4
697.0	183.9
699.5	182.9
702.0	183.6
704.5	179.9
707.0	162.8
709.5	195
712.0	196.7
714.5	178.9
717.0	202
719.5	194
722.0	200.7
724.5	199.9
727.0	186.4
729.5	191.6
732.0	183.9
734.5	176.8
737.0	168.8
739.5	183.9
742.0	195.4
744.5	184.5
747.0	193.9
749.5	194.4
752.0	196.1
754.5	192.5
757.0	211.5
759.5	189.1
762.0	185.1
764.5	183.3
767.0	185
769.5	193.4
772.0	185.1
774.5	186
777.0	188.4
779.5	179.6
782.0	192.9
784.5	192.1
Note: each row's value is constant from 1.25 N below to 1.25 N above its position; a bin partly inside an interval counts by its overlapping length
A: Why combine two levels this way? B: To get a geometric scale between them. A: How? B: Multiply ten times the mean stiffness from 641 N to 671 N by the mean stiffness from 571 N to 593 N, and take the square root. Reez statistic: 590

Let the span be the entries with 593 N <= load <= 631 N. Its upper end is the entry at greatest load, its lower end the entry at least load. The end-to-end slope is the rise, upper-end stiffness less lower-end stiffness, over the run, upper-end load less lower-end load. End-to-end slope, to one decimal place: -0.5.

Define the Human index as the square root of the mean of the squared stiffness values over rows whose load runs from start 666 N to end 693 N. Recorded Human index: 182.5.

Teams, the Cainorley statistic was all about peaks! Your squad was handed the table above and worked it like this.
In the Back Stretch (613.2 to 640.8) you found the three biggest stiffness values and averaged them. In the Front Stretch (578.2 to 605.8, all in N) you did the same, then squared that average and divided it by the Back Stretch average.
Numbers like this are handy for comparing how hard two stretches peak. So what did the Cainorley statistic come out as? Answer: 189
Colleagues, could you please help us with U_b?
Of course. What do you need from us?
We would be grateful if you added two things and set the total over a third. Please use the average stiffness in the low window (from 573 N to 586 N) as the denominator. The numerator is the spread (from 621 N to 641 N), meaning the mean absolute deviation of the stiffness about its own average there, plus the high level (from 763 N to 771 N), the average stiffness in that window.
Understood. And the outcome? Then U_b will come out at 1.03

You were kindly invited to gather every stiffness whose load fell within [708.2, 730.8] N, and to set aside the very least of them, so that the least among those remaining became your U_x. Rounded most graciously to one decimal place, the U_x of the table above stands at 186.4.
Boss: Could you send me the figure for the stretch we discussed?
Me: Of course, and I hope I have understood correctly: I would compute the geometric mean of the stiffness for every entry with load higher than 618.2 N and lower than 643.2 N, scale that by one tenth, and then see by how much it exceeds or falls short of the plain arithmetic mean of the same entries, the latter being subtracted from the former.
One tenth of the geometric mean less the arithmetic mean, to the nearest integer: -163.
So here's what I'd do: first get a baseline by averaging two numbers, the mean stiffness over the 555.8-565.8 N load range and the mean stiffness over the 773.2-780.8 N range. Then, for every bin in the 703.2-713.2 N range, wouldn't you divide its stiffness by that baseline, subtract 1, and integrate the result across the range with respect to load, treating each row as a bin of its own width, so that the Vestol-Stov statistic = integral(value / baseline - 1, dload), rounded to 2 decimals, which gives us -0.10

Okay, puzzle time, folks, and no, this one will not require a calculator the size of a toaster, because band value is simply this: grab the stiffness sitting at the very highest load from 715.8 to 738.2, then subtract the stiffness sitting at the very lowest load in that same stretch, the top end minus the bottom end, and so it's -33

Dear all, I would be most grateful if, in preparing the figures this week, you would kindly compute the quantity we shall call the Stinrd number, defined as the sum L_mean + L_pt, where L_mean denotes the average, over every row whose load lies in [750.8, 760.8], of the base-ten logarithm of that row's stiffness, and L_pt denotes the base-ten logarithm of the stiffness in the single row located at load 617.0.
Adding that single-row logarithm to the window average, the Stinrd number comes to 4.54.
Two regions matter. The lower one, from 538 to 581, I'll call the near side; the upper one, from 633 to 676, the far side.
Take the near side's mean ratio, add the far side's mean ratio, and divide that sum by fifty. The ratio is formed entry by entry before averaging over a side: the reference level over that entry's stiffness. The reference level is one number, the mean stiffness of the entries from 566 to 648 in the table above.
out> 0.0400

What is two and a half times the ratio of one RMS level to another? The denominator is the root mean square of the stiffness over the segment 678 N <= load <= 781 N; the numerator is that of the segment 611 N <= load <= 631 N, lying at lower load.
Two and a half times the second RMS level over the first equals 2.40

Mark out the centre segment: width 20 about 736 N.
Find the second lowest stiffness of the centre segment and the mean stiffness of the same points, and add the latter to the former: 361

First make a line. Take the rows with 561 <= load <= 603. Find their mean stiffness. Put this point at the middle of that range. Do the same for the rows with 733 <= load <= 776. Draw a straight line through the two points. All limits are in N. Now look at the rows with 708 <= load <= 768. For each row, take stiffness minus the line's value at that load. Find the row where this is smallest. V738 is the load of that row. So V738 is 737.0 N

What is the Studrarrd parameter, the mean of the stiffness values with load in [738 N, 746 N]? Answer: 188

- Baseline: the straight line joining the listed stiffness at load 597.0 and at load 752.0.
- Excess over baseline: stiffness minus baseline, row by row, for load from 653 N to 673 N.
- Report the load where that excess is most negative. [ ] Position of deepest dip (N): 672.0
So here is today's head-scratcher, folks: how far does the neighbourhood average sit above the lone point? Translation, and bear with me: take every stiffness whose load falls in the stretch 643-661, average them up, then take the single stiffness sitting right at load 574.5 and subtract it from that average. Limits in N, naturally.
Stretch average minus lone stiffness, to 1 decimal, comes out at 1.8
